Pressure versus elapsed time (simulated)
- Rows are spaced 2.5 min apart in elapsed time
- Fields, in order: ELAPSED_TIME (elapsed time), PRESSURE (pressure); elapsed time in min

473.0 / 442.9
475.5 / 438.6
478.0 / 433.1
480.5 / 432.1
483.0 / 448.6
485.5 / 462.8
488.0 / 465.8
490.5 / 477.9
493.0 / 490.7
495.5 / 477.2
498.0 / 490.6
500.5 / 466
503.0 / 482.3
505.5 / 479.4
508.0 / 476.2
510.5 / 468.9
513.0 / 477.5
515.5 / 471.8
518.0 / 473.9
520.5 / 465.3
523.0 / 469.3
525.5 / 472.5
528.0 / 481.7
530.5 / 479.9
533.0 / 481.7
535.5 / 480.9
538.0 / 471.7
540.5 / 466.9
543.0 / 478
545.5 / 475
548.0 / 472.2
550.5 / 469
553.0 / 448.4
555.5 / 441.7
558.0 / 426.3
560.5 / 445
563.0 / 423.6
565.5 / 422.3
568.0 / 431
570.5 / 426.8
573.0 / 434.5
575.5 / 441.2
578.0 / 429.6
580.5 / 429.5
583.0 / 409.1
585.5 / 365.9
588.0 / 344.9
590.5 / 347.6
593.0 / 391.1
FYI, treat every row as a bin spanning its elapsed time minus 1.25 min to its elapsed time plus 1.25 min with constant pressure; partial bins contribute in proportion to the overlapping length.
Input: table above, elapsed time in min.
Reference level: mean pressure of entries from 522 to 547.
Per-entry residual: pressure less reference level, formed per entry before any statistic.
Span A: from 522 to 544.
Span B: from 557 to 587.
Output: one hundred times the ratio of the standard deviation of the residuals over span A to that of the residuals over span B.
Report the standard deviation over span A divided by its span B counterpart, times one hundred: 28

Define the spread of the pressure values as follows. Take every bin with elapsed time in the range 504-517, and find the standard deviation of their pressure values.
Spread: 4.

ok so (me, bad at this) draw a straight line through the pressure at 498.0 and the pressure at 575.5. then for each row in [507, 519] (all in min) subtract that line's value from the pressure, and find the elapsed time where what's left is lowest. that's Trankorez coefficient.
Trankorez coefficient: 510.5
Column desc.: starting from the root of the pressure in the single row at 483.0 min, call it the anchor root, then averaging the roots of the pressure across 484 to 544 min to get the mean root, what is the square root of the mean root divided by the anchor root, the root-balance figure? 1.01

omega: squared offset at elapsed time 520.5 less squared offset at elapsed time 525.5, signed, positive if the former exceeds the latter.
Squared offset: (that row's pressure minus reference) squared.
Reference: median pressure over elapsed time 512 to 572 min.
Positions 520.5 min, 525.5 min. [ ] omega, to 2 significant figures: 23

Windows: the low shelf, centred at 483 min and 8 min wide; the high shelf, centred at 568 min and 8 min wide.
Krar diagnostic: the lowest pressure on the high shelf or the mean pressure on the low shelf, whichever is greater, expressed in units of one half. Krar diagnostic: 896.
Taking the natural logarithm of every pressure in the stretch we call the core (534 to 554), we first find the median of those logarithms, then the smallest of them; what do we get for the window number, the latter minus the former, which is -0.051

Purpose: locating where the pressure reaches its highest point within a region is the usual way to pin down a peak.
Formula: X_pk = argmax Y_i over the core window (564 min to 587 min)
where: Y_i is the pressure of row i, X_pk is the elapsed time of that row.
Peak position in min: 575.5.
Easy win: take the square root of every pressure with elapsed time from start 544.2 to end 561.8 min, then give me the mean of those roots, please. 21.3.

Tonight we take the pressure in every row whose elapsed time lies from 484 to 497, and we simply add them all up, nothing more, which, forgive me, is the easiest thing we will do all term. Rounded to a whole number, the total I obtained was 2374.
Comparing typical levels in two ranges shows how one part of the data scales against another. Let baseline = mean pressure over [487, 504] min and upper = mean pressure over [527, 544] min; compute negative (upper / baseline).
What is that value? -0.997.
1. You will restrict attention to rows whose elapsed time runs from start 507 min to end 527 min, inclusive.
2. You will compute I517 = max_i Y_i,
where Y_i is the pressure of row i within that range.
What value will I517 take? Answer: 477.5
